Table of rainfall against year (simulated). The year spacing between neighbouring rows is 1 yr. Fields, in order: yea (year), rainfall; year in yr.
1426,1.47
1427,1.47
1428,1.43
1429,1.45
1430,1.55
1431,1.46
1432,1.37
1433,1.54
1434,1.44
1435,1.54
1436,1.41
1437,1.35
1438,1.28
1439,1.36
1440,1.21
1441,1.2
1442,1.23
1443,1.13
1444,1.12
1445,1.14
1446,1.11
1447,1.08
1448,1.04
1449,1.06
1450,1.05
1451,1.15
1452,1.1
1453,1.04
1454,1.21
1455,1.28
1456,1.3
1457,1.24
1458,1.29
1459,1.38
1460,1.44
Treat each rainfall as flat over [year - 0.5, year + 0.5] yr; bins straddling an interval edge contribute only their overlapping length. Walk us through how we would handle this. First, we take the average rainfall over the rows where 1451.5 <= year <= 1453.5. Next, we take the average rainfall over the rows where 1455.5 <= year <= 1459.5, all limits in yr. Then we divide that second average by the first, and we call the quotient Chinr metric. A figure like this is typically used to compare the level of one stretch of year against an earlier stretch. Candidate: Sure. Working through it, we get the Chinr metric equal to 1.22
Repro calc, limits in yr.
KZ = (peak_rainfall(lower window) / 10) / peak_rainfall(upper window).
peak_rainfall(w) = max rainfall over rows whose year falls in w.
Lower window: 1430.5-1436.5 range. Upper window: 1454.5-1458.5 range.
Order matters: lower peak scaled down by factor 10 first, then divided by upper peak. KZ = 0.118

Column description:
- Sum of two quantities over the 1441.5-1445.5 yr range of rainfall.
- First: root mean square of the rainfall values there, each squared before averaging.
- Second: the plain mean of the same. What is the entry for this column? 2.31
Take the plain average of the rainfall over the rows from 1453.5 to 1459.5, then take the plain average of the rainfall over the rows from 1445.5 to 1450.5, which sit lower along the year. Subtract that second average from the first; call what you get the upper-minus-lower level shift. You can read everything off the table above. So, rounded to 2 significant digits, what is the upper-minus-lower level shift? 0.22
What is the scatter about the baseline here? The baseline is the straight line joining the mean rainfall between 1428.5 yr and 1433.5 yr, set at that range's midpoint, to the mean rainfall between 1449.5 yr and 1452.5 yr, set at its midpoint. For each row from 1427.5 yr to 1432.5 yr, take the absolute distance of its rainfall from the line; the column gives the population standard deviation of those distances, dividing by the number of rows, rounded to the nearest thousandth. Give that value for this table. 0.029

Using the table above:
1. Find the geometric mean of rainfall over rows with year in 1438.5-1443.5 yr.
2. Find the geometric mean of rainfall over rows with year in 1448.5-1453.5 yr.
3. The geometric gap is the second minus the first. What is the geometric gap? -0.145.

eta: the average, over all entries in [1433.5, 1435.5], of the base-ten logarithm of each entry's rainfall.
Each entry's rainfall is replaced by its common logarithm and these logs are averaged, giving 0.17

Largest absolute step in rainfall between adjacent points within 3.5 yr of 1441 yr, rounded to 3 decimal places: 0.150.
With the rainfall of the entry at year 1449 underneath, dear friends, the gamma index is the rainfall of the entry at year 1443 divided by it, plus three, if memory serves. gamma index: 4.07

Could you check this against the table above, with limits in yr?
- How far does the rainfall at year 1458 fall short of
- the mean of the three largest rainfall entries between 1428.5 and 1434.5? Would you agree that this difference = 0.23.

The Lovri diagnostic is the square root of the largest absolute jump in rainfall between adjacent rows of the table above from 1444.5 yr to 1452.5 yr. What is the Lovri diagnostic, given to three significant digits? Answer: 0.316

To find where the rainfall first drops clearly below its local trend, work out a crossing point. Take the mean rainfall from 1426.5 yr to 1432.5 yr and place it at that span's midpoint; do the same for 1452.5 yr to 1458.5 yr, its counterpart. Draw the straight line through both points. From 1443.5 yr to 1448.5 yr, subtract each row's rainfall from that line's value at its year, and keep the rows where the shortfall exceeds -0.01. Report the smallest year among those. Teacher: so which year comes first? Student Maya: 1444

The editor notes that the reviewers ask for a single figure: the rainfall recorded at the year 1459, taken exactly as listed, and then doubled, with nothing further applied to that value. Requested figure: 2.8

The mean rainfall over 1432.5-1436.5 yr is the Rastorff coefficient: 1.48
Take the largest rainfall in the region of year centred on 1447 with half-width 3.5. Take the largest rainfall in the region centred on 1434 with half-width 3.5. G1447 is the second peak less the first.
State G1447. 0.4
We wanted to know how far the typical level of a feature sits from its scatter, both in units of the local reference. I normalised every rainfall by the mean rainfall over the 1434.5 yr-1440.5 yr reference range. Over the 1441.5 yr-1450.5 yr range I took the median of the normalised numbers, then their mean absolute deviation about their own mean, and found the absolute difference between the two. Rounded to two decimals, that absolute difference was 0.79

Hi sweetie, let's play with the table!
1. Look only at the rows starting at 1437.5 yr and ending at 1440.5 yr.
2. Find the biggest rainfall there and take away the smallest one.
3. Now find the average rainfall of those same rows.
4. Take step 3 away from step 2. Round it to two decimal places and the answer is -1.13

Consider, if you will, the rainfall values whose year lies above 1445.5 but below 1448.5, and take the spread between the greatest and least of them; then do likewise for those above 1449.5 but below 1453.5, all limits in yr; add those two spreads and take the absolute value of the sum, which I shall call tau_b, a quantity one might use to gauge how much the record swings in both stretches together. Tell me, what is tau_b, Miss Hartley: 0.18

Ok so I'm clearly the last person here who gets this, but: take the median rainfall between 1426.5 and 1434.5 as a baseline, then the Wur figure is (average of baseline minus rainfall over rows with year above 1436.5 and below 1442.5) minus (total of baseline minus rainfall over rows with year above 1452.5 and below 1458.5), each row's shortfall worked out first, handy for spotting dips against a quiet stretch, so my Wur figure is -1.2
